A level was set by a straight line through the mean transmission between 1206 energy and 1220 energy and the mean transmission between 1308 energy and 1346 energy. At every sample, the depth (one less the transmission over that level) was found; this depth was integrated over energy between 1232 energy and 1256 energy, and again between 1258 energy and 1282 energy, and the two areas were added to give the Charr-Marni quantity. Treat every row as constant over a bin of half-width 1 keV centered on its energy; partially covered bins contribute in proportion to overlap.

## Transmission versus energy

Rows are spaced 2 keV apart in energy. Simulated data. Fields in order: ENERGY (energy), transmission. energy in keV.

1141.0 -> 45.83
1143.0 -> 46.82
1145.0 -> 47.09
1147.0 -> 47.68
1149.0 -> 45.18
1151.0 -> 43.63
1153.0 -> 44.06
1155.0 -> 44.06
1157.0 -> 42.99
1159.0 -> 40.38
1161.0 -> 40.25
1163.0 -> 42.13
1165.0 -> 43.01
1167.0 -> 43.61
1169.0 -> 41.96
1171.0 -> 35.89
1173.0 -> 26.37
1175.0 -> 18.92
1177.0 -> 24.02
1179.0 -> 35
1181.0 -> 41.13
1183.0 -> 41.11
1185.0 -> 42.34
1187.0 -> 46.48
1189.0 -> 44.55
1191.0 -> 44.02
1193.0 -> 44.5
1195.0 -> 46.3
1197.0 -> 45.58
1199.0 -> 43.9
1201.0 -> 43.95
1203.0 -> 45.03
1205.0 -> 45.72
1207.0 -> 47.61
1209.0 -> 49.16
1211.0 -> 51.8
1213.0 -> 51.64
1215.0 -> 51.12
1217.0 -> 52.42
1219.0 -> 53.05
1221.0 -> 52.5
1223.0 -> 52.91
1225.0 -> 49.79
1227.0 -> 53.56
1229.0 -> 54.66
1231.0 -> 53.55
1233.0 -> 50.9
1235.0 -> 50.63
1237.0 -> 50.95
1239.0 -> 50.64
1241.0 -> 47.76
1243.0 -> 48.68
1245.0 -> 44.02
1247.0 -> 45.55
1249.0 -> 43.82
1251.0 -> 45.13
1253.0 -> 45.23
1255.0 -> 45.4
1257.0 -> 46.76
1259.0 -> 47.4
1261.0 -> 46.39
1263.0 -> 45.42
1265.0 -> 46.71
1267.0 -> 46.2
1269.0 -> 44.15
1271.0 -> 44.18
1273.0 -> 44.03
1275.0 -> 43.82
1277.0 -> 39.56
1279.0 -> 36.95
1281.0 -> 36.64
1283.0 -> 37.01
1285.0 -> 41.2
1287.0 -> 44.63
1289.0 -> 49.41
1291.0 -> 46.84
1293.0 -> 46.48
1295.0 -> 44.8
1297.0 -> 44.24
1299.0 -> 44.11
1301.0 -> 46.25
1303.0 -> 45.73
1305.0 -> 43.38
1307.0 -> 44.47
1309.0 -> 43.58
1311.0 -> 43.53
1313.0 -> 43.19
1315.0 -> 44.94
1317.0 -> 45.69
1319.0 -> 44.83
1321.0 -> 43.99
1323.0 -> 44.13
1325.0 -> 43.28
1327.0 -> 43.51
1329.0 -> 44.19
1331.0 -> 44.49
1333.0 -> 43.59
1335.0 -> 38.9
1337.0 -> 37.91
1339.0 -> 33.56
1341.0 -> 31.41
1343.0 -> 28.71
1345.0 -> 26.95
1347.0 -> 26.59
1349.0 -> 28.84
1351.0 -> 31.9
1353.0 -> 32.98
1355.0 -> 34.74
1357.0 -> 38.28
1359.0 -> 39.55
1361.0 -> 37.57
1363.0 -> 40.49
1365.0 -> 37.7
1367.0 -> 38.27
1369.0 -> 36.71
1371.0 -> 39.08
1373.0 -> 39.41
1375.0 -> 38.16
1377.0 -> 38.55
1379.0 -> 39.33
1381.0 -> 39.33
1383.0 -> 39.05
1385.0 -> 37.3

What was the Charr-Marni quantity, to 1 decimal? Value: 1.6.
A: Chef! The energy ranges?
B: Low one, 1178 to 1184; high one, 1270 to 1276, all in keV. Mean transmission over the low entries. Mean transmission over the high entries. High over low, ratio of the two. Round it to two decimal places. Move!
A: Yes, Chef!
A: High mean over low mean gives 1.13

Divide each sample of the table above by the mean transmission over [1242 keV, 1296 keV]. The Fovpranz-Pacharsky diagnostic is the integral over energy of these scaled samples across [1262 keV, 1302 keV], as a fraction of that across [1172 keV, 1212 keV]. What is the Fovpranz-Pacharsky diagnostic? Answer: 1.05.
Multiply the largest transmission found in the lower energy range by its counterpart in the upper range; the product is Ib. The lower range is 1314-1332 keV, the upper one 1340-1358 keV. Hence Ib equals 1749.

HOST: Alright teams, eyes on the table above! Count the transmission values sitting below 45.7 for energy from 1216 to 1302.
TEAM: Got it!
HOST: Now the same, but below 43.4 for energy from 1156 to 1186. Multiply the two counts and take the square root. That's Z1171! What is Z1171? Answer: 17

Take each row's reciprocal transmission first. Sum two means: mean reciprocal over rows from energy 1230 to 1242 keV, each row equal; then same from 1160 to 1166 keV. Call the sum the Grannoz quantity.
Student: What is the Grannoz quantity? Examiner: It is 0.0437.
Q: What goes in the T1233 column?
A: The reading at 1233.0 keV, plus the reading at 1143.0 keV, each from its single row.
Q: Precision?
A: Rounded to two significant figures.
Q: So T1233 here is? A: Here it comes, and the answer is 98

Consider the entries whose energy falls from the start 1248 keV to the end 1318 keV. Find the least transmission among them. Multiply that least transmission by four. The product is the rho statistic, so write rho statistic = 147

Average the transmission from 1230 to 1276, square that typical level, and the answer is 2194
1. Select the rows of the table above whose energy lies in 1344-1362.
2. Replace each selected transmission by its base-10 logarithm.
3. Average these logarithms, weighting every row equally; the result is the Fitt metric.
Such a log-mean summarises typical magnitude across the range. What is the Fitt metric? 1.51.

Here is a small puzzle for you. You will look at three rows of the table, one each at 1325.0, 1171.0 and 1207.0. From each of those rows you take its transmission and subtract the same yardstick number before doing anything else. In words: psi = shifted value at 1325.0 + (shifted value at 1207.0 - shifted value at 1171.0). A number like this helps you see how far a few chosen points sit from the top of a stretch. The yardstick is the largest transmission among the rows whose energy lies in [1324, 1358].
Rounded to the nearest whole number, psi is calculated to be 11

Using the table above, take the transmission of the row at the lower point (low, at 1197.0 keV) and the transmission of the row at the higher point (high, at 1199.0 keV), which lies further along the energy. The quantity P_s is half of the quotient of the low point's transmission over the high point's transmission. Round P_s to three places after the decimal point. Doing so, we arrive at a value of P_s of 0.519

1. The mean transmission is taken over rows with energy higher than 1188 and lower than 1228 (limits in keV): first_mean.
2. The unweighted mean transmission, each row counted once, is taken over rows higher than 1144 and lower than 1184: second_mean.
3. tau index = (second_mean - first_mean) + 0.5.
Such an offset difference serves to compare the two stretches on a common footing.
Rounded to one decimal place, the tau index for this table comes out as -8.5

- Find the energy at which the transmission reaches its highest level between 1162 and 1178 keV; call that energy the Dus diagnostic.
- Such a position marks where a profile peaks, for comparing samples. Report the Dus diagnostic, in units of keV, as 1167.0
